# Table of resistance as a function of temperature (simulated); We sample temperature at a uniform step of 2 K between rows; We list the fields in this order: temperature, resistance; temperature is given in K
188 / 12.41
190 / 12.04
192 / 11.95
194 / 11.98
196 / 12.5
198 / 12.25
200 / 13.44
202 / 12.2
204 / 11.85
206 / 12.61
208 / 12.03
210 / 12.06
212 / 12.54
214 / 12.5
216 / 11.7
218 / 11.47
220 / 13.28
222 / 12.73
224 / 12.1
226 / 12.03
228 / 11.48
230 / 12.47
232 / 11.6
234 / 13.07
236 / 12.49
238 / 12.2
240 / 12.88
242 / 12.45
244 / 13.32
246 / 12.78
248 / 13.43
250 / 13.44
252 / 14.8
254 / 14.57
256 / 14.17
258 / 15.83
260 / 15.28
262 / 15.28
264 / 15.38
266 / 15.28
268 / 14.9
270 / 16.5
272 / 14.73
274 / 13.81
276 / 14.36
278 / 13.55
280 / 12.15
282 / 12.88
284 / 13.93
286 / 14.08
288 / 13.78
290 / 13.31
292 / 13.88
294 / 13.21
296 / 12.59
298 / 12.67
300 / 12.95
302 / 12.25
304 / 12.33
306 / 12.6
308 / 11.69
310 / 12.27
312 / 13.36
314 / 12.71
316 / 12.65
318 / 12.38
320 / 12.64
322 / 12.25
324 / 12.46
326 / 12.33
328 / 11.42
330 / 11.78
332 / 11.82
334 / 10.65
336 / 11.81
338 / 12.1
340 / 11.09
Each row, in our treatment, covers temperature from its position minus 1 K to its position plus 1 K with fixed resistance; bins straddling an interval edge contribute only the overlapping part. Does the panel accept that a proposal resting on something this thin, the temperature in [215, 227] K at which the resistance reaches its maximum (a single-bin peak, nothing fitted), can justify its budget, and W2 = 220 K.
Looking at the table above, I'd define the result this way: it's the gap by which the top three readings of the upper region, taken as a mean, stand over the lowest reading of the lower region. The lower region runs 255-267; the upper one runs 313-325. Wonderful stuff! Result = -1.5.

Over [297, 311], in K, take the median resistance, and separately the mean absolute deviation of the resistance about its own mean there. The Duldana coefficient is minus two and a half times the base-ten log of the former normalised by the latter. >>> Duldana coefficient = -4.0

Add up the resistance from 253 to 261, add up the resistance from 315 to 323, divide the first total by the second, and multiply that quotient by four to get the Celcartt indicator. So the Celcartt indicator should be 4.8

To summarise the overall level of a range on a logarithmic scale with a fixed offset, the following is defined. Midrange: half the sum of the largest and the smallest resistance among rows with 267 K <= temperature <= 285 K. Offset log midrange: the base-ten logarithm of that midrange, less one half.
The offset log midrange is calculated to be 0.66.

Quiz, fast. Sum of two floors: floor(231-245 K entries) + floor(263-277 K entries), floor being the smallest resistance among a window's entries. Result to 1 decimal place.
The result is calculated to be 25.4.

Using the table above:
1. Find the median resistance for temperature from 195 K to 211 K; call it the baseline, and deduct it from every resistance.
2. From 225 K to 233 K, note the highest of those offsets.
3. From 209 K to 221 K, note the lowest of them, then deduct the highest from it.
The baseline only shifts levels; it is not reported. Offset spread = -1.0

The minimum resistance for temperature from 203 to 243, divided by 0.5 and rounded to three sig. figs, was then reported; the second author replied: 22.9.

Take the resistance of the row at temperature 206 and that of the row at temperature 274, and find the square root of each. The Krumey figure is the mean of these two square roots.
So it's 3.63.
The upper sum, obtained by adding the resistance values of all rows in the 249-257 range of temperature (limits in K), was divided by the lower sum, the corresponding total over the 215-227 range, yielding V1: 0.78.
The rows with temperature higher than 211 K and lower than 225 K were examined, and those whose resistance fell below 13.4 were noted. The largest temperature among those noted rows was 224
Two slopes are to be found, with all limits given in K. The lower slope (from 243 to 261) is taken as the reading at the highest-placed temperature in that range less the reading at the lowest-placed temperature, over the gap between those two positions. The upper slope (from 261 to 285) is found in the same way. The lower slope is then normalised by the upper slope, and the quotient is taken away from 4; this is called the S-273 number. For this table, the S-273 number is 6.0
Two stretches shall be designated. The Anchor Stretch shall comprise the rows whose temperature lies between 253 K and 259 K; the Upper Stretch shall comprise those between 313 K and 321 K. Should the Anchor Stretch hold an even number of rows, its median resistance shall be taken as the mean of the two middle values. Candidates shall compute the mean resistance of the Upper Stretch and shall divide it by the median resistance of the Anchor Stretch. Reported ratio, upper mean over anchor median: 0.86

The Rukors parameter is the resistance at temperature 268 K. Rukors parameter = 14.9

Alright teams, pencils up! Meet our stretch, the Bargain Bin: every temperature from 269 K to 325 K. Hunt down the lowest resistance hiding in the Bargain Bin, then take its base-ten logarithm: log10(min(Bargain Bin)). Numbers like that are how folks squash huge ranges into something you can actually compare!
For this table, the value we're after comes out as 1.07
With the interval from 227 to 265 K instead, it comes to 1.06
